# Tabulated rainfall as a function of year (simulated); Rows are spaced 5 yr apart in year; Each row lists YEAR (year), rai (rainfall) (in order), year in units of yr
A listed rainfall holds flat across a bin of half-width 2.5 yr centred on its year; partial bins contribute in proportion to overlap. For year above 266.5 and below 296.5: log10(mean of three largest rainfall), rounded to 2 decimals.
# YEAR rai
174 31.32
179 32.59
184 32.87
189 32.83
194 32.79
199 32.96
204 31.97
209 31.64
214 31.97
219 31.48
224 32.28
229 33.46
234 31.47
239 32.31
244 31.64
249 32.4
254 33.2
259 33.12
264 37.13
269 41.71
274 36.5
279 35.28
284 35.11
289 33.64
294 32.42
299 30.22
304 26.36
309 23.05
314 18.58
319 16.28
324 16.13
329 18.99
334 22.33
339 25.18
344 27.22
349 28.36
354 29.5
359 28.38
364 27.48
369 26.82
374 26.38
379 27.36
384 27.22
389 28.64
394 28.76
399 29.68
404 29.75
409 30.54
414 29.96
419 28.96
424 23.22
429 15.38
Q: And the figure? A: 1.58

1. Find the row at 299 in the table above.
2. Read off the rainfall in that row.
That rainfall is 30.22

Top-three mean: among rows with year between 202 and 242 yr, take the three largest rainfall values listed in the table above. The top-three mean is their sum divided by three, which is 33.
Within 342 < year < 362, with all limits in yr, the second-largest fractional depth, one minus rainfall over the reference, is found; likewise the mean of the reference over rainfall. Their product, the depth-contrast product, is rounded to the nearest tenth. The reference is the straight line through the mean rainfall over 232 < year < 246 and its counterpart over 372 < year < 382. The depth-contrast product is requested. 0.0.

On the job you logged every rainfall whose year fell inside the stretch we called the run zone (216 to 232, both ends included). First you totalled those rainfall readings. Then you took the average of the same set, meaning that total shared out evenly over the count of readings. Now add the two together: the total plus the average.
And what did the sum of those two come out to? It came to 130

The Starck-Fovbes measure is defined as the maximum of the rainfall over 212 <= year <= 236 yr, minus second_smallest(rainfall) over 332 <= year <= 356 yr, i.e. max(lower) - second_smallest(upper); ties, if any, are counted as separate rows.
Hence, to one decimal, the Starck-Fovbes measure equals 8.3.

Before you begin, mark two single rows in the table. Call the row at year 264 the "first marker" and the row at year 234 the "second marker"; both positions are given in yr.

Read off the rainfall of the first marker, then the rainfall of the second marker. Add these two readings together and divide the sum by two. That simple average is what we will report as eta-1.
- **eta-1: 34.3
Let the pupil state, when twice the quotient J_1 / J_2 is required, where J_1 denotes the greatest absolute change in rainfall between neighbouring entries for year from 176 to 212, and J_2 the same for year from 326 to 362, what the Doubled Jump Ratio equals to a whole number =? 1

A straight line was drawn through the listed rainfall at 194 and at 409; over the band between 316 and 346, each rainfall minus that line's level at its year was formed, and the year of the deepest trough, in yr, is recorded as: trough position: 324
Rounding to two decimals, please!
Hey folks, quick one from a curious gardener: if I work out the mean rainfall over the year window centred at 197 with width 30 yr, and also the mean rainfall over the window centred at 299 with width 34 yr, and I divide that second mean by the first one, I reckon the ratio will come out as 0.88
